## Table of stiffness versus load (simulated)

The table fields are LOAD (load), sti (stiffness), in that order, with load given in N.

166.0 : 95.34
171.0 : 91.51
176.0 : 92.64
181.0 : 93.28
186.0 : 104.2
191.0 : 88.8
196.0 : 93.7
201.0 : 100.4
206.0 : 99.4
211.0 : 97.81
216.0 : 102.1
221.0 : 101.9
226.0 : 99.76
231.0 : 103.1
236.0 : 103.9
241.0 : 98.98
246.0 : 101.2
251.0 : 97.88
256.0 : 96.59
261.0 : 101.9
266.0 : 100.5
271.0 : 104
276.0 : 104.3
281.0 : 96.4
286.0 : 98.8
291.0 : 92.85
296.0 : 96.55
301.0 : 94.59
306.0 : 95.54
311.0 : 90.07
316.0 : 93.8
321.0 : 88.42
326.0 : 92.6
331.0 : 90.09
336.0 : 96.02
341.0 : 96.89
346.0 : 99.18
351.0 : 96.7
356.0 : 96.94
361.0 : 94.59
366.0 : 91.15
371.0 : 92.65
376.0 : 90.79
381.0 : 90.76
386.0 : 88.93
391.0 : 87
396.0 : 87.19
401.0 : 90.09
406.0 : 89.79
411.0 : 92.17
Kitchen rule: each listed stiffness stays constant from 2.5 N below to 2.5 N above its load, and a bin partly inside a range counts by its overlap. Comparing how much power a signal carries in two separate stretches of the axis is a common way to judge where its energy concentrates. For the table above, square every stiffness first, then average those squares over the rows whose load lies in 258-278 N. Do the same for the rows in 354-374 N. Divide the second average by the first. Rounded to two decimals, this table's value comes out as 0.84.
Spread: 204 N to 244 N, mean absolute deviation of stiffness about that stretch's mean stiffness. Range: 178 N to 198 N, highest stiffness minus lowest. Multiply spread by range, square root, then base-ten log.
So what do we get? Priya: 0.73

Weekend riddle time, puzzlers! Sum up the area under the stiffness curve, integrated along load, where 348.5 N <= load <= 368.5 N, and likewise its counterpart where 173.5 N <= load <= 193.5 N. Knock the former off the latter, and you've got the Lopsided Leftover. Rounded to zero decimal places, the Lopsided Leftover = -2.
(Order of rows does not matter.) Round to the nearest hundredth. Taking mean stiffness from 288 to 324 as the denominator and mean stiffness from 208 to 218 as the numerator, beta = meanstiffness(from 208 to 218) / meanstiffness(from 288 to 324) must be 1.07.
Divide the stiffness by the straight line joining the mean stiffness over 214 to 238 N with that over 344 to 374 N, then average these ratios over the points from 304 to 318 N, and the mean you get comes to 0.953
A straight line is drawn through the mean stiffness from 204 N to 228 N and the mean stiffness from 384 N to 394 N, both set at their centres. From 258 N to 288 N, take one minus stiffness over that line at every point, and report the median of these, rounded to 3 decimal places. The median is -0.045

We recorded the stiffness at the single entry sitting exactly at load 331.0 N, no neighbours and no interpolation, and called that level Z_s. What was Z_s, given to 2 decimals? 90.09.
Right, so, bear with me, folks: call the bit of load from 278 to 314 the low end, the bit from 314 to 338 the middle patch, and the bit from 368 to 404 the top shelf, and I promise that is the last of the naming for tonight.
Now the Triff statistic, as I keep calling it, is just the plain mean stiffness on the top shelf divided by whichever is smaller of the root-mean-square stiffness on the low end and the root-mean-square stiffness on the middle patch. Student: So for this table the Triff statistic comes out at 0.97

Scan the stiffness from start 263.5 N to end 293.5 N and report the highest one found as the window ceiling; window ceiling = 104.3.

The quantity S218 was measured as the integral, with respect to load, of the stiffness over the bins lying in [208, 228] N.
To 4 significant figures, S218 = 2008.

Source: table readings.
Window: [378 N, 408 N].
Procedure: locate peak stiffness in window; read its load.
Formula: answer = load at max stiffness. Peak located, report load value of 381.0 N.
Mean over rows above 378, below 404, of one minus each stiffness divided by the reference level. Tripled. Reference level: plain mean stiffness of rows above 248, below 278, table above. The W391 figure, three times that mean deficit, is 0.36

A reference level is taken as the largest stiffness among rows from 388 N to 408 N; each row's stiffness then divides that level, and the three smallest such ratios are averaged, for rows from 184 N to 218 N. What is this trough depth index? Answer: 0.88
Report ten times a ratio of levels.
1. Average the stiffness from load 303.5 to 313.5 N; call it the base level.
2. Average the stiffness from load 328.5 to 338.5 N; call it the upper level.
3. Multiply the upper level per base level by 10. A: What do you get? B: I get 10.0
